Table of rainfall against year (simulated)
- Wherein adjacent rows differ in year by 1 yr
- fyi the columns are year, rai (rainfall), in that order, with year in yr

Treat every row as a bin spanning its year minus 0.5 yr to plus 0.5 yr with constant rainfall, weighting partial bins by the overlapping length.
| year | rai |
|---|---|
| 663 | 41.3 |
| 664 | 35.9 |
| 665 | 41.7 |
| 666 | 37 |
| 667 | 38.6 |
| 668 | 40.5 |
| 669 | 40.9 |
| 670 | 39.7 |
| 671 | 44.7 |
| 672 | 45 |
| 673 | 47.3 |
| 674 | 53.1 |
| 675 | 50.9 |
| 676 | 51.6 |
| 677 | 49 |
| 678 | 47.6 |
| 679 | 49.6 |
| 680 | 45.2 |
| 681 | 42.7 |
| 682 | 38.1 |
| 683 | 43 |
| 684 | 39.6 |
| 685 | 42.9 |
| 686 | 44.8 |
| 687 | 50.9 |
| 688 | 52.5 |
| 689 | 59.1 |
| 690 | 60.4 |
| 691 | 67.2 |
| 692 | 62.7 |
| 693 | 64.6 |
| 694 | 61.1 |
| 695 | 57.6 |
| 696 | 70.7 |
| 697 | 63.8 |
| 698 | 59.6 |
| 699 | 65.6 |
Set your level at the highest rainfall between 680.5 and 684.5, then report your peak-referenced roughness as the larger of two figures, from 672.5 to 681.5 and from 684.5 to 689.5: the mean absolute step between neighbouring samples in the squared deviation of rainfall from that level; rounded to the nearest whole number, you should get 65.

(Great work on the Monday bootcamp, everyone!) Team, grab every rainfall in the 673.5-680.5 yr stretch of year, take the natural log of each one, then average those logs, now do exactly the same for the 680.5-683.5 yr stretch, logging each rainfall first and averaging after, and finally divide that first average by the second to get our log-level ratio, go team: 1.05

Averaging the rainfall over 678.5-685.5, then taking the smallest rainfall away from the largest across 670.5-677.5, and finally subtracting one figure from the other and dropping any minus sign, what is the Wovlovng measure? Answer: 35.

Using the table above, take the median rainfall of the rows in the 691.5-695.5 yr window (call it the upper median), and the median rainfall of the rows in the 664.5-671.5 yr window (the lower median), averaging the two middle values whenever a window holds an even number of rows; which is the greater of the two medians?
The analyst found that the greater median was 61.9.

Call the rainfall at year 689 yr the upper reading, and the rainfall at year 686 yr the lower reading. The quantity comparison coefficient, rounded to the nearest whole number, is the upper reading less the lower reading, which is 14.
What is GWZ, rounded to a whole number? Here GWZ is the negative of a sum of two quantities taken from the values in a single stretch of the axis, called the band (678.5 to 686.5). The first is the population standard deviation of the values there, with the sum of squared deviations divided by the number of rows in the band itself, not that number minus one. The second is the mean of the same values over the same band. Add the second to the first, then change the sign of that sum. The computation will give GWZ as -47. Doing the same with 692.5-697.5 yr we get -68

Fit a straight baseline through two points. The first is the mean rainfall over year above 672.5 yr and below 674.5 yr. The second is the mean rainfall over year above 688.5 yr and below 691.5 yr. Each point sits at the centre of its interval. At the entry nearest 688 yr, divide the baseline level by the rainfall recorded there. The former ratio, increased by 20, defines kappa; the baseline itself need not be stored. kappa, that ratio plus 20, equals 21.16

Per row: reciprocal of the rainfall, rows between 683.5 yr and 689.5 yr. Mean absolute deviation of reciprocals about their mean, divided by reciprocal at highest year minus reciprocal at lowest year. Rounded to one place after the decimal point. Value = -0.3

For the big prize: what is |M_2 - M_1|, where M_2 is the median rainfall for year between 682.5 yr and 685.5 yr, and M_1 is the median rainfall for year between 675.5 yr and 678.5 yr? 6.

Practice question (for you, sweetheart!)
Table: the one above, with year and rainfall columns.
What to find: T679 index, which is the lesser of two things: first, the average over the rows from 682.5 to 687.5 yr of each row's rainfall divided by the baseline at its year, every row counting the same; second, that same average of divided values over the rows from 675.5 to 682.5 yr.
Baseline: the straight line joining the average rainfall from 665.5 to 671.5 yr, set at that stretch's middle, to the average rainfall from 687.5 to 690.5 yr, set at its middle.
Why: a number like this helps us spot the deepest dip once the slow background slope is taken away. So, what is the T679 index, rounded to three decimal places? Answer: 0.819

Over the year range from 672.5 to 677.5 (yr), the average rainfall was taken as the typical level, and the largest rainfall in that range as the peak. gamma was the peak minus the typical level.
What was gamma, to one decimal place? 2.7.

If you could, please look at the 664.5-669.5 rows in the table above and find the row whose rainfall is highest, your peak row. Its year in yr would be 665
